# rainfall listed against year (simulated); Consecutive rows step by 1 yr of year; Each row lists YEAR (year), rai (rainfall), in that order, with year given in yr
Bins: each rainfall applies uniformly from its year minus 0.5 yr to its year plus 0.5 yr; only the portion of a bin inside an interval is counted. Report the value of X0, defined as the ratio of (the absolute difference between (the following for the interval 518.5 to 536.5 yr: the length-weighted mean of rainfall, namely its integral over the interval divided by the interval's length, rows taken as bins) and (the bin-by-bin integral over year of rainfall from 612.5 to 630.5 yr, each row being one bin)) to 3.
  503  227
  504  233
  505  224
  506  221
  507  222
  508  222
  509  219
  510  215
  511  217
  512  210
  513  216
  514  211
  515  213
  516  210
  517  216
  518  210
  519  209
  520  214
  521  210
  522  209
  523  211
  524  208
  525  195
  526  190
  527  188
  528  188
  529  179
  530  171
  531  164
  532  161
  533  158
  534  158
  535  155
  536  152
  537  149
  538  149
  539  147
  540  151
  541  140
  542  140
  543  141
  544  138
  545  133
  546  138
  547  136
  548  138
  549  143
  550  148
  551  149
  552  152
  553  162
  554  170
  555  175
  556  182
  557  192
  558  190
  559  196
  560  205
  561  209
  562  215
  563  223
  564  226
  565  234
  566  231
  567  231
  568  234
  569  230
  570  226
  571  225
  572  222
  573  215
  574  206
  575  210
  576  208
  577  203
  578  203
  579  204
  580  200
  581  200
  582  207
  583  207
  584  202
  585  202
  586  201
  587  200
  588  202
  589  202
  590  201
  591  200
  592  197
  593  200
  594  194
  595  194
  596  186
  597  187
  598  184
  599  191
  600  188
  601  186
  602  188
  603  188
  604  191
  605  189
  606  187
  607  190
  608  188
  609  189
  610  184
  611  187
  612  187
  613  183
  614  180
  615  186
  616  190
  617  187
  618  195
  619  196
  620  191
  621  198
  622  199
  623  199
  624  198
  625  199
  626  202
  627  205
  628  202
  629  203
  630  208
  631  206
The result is 1112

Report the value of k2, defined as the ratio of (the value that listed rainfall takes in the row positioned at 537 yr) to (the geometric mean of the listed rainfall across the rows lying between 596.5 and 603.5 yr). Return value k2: 0.80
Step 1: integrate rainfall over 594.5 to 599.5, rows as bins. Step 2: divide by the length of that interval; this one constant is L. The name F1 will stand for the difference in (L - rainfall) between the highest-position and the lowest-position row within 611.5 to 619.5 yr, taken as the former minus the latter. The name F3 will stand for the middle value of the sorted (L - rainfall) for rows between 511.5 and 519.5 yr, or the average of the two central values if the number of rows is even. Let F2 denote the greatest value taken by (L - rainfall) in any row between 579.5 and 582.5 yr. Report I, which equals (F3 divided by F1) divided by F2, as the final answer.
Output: -0.21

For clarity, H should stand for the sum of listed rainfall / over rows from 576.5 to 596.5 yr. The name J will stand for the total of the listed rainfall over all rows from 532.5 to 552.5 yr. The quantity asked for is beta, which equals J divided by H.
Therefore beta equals 0.73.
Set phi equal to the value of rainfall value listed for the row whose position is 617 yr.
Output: 187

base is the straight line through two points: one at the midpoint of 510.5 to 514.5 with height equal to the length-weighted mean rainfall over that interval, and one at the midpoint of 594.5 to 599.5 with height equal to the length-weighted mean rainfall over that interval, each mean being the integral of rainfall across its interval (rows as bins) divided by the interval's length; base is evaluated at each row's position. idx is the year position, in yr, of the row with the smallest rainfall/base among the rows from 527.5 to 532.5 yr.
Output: 532 yr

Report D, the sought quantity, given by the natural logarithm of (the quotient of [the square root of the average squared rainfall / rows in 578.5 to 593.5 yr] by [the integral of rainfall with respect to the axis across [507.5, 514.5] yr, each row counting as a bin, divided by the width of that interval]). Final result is -0.07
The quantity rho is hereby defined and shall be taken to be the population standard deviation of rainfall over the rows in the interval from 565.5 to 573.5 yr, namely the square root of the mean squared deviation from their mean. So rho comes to 6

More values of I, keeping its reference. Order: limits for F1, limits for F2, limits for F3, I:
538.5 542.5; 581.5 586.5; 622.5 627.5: 0.12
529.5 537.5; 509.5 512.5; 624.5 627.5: 0.03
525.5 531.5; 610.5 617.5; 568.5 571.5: -0.17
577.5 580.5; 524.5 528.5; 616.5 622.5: -5.92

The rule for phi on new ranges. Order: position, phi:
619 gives 196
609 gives 189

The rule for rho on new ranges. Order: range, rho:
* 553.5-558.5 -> 8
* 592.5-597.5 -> 5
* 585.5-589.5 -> 1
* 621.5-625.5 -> 0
